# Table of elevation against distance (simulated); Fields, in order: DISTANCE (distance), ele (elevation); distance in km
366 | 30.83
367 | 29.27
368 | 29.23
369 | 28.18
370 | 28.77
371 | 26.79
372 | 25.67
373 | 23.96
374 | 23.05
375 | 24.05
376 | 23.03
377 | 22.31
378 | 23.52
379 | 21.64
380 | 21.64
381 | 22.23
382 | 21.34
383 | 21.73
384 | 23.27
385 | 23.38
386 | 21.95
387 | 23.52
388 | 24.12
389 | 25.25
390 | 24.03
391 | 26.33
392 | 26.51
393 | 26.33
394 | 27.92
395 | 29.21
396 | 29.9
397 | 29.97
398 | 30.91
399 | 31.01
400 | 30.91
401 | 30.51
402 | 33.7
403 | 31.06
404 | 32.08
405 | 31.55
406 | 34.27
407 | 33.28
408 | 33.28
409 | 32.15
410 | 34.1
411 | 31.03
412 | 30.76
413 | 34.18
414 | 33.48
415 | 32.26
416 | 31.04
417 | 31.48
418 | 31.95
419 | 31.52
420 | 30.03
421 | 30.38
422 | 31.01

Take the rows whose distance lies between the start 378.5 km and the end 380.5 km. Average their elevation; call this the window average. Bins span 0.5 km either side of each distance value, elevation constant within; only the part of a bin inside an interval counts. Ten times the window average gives 216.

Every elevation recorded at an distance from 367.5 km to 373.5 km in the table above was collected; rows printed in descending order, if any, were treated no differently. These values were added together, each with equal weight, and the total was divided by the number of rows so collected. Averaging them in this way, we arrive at 27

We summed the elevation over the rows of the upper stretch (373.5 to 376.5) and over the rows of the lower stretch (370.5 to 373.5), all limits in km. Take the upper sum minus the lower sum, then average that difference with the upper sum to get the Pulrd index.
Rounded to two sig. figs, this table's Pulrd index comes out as 32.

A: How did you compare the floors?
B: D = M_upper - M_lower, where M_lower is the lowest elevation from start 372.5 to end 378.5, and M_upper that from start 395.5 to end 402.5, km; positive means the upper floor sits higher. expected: 8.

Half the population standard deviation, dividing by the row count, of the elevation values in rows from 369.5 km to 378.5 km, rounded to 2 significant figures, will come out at 0.99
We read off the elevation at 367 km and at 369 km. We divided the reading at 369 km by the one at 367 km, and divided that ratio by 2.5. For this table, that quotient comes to 0.385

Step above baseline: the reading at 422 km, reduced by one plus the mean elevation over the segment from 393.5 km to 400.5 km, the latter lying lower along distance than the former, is 0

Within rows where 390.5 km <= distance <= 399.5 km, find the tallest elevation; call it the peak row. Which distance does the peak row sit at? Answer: 399 km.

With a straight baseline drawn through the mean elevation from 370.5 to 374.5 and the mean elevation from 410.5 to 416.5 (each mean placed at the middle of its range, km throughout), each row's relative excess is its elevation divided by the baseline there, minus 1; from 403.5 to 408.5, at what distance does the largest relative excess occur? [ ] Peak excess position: 406 km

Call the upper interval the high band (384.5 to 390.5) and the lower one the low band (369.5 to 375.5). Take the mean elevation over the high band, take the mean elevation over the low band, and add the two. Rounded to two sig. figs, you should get 49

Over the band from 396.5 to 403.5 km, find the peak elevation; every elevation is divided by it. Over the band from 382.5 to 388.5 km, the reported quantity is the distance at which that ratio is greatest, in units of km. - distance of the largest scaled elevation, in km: 388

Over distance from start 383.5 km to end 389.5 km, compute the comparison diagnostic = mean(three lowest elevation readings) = 23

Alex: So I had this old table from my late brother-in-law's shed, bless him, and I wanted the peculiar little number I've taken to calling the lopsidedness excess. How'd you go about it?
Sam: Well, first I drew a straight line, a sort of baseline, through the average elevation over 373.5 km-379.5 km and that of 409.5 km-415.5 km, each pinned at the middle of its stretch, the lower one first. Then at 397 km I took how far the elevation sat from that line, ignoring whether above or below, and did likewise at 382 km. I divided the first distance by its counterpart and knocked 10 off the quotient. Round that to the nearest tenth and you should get -9.5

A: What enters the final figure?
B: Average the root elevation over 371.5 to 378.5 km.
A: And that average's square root 2.21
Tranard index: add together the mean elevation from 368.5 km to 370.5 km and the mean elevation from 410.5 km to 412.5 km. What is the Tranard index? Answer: 59.4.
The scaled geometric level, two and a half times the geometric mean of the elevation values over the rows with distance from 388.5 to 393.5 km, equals 64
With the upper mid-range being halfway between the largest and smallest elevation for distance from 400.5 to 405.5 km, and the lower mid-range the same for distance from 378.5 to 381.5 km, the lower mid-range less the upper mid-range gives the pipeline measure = -10.2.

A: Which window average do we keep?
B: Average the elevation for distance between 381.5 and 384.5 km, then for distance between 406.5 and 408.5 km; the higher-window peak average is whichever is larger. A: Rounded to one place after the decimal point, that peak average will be 33.3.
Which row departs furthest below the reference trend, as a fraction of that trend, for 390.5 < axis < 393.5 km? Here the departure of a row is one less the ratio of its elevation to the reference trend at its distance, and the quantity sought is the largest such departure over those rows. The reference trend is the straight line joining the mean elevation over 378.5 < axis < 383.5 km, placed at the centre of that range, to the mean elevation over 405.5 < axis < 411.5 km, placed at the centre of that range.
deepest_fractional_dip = 0.012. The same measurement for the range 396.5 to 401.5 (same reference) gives -0.019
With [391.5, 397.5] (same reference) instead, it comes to 0.012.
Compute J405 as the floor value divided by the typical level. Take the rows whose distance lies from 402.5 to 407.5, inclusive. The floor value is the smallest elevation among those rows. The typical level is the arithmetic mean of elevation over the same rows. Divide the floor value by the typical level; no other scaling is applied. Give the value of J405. 0.957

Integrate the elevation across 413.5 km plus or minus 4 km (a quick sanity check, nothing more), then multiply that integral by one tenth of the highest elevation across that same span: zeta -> 883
